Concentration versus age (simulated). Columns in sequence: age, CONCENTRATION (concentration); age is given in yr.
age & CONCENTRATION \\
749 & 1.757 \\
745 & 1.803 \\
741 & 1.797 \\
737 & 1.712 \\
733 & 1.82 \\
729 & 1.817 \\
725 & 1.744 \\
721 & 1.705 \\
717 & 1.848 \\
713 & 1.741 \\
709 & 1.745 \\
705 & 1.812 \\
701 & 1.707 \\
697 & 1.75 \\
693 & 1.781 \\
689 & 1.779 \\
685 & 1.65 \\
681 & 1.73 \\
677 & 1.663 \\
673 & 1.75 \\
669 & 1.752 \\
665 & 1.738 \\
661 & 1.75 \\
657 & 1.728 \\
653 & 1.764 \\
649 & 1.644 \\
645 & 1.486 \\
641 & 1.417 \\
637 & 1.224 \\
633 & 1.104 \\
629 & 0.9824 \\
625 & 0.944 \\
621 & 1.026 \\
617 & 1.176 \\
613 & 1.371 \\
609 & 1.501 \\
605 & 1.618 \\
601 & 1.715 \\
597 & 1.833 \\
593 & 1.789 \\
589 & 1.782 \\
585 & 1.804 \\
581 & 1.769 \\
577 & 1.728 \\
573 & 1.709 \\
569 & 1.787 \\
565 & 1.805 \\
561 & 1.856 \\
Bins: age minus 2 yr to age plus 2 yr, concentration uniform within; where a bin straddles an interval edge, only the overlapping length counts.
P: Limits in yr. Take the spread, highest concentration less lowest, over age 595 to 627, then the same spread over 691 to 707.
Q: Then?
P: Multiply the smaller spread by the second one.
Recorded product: 0.011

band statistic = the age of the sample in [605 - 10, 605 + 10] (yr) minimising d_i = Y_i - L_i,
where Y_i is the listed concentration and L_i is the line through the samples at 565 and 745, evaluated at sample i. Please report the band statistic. 613 yr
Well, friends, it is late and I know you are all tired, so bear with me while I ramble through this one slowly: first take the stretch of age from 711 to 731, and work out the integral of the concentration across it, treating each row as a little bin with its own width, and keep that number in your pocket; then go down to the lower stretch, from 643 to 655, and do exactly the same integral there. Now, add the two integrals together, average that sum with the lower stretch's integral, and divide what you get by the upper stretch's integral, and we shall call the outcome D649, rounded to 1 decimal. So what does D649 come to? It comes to 1.1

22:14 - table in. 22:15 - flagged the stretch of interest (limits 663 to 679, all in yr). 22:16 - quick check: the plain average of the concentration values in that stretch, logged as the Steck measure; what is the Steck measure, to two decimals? 1.73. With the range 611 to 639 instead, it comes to 1.12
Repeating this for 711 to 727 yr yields 1.76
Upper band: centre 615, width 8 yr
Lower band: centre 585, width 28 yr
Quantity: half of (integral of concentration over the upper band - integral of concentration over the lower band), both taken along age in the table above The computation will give -20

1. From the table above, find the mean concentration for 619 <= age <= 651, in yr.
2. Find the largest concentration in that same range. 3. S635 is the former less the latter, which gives -0.42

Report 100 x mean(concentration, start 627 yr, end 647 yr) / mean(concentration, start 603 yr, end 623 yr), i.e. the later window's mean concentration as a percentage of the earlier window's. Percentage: 93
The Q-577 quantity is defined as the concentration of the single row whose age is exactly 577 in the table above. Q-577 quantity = 1.728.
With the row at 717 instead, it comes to 1.848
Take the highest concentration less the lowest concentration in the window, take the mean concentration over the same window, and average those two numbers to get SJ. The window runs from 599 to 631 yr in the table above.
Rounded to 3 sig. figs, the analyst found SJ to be 1.03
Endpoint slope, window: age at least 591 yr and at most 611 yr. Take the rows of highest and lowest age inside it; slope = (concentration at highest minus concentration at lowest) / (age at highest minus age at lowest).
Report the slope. -0.018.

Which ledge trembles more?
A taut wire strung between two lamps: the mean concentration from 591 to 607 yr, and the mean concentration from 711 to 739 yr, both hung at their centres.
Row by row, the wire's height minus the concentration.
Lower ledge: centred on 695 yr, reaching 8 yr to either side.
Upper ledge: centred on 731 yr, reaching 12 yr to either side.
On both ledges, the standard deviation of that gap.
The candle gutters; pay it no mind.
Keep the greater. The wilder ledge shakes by 0.05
